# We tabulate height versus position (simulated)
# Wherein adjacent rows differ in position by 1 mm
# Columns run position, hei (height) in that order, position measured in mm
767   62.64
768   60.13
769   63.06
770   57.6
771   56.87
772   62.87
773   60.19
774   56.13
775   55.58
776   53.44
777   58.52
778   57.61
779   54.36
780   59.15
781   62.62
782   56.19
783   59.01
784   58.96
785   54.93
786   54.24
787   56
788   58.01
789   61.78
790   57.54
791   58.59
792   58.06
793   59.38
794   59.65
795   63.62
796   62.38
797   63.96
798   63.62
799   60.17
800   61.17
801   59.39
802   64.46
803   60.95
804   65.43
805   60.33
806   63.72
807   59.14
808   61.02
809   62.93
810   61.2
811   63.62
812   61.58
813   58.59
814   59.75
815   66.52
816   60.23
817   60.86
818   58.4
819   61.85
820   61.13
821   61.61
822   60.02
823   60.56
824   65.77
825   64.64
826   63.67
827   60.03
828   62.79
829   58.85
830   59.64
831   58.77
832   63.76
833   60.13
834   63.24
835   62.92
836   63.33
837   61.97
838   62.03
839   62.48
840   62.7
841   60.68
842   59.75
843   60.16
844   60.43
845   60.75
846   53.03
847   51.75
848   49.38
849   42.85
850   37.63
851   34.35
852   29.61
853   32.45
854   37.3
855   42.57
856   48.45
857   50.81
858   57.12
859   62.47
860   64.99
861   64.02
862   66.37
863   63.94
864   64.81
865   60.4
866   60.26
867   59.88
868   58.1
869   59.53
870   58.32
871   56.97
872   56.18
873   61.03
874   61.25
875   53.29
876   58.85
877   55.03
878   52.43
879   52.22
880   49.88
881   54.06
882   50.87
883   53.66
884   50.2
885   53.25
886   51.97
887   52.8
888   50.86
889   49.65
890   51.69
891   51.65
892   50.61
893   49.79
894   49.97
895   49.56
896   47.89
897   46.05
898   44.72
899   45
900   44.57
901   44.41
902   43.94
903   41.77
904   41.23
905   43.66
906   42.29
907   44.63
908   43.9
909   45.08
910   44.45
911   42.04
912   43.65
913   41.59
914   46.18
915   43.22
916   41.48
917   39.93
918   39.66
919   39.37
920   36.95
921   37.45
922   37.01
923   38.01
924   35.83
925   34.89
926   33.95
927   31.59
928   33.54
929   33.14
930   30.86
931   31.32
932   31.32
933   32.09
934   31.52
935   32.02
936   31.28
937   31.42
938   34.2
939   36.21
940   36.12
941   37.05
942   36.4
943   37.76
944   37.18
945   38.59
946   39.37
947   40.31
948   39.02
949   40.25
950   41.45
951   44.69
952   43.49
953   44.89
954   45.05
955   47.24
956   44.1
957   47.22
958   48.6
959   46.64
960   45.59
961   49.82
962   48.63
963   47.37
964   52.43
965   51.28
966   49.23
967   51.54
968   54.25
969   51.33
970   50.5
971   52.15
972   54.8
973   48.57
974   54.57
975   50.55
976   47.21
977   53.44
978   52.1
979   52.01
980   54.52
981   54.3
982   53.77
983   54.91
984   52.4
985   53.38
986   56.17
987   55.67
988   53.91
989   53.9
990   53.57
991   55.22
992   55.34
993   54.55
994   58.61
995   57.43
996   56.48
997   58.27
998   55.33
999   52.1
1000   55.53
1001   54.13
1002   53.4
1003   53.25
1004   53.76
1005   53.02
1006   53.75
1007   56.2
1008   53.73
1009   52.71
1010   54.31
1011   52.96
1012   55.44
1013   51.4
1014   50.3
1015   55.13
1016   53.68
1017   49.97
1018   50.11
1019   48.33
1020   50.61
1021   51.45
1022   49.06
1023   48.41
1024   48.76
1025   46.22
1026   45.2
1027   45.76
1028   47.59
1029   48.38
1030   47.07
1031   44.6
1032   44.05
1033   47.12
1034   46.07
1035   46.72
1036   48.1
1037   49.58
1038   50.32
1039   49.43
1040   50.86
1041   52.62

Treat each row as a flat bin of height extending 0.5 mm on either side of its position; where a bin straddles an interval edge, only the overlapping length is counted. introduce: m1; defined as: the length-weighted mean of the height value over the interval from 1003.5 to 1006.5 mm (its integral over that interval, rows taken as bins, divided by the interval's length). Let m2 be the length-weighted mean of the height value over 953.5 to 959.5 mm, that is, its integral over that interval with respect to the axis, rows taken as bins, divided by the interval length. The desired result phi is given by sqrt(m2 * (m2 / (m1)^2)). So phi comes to 0.87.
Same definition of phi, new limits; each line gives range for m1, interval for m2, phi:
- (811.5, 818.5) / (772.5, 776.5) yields 0.93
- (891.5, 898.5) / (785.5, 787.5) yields 1.14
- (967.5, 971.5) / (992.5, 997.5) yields 1.10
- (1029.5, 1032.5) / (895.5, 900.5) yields 1.01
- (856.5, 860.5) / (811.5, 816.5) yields 1.04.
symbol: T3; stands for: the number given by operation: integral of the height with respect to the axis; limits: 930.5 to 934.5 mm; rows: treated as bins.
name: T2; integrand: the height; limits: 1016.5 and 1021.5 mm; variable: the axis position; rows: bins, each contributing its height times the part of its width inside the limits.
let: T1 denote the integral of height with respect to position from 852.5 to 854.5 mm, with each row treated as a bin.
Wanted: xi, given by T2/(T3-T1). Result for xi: 4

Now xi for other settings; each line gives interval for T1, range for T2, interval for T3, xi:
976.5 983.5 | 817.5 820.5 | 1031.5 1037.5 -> -2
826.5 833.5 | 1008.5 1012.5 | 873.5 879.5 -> -2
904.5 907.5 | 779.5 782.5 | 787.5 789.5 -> -16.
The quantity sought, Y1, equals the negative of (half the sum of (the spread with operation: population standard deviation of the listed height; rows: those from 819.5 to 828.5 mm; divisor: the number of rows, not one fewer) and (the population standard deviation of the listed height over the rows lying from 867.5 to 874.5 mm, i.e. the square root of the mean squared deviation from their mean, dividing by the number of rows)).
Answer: -1.9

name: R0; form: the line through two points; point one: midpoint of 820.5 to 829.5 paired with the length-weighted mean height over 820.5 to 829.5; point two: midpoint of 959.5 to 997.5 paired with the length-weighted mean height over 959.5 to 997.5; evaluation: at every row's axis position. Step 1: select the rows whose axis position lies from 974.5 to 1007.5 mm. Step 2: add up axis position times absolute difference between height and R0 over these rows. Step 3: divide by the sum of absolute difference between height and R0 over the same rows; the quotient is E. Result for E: 992.7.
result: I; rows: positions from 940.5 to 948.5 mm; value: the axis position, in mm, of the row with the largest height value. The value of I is 947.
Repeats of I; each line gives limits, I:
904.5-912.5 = 909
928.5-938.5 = 938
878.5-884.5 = 881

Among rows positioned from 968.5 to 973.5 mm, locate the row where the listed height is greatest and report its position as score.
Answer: 972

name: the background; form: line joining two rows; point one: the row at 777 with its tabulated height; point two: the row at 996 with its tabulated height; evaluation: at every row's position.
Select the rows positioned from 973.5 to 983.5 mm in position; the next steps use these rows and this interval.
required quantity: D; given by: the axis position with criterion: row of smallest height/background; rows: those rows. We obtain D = 976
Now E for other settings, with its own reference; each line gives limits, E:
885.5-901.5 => 894.7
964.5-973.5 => 969.0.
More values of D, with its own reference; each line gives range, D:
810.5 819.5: 818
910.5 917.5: 917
